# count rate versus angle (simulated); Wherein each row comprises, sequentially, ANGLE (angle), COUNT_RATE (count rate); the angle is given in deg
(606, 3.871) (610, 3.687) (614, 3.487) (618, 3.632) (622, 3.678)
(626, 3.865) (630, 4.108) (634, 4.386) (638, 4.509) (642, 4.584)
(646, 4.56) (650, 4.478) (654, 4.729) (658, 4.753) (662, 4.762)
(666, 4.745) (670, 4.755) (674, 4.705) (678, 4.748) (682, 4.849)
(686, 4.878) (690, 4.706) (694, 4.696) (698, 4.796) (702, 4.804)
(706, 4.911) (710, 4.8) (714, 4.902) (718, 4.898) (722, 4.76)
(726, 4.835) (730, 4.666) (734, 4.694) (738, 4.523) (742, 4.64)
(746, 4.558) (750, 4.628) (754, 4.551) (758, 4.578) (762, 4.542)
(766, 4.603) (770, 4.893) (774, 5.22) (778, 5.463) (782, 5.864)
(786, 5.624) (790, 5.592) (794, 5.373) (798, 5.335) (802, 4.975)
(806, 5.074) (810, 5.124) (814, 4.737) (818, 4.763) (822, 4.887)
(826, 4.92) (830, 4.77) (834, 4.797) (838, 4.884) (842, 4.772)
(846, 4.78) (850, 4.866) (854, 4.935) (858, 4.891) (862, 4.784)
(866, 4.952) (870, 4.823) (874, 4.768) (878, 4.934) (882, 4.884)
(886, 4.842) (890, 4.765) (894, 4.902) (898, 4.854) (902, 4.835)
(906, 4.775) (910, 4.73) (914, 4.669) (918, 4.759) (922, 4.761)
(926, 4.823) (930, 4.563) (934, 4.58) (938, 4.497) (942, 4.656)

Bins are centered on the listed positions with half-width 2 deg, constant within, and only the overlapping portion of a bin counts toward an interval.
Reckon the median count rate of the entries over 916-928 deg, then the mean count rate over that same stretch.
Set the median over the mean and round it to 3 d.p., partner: 0.996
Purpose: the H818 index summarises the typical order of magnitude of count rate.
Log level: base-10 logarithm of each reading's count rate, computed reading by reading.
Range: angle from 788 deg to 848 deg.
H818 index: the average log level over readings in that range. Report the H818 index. 0.70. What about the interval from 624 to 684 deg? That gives 0.66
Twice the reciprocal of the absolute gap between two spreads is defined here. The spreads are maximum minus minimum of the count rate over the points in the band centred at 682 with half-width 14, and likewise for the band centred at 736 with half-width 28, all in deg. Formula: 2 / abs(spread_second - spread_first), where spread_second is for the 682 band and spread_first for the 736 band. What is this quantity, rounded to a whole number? 10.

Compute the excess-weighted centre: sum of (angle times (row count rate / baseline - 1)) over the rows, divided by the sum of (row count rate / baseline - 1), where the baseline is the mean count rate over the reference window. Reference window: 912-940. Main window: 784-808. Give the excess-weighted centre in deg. 793.7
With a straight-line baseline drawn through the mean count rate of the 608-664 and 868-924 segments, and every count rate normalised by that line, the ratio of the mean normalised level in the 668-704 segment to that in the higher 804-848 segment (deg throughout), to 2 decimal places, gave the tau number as 1.05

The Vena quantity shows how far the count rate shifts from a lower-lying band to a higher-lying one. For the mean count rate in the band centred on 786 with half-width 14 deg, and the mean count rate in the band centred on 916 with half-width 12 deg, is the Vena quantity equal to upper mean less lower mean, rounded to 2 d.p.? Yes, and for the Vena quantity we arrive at -0.74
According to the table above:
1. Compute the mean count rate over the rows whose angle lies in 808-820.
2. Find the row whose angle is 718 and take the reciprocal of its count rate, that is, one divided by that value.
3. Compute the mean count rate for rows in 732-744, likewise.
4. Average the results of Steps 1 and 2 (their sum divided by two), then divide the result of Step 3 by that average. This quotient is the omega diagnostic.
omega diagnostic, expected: 1.82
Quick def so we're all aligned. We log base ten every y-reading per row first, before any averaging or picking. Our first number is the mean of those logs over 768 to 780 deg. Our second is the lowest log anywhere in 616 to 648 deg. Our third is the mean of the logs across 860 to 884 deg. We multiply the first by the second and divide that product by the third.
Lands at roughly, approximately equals 0.58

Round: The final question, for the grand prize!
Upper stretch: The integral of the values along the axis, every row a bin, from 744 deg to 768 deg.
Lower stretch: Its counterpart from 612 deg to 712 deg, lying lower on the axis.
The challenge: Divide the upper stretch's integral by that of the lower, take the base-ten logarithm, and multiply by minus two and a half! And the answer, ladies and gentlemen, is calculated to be 1.5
